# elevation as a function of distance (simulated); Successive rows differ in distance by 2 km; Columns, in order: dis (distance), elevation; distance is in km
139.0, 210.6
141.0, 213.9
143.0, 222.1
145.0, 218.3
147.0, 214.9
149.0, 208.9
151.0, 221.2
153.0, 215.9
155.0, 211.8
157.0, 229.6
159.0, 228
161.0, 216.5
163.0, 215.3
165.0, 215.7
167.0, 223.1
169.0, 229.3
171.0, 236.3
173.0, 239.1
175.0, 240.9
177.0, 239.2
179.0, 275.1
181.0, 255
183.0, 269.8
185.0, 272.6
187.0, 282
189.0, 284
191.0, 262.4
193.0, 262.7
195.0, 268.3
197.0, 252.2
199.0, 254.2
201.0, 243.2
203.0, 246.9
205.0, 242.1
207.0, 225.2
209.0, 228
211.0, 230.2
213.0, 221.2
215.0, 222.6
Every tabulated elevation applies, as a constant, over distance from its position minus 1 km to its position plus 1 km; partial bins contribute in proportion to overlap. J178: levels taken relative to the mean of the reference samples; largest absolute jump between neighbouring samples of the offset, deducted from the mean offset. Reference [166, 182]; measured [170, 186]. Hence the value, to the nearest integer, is -25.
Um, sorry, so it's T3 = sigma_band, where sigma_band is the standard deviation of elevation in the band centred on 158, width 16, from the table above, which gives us 6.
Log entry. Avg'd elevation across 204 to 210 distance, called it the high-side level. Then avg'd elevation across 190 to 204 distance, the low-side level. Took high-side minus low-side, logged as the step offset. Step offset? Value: -24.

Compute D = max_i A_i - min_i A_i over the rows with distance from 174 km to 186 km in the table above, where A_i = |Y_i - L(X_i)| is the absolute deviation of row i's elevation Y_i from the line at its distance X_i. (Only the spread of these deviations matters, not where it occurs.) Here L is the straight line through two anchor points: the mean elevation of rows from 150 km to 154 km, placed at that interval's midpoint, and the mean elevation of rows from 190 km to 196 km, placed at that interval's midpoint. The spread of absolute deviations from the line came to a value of 22.9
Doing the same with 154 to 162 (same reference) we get 10.5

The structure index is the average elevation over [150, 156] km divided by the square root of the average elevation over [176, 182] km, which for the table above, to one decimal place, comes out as 13.5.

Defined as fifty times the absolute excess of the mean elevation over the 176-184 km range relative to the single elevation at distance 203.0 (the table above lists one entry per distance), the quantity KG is 644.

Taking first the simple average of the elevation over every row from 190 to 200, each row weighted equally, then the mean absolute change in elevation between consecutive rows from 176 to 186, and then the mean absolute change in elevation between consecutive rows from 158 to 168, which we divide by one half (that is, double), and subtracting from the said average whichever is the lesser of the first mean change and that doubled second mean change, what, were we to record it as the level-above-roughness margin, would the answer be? 250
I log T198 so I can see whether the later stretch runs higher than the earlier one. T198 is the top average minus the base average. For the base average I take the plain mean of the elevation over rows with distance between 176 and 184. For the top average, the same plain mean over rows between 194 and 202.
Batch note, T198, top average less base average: -5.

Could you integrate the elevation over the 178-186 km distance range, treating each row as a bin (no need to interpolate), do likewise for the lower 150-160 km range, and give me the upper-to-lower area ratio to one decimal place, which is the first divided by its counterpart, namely 1.0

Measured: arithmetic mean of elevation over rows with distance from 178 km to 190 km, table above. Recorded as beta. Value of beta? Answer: 273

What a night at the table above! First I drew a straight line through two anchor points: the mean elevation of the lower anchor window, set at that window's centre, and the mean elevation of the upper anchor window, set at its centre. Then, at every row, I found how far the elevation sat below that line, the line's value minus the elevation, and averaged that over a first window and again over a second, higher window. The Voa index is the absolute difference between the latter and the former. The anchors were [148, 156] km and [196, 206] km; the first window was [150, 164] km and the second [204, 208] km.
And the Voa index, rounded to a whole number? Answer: 19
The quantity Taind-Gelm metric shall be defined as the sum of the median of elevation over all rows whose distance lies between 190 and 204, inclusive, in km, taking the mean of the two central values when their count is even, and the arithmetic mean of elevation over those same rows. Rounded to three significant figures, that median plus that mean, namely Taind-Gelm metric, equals 510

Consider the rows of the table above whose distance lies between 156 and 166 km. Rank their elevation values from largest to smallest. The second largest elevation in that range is 228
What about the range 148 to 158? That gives 221.2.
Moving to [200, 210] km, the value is 243.2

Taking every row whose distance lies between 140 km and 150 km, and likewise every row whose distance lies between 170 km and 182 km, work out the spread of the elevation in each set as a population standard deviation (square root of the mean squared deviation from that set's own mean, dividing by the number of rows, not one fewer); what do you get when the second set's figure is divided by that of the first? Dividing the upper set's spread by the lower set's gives 3.1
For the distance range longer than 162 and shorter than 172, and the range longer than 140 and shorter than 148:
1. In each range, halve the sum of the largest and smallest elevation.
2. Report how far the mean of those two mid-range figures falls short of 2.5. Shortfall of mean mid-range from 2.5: -219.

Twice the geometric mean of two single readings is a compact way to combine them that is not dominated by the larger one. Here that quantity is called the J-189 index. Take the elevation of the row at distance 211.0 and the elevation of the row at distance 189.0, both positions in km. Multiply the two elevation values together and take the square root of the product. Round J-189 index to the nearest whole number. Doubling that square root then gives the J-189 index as 511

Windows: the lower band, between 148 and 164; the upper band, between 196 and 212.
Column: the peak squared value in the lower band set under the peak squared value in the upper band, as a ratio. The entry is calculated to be 1.2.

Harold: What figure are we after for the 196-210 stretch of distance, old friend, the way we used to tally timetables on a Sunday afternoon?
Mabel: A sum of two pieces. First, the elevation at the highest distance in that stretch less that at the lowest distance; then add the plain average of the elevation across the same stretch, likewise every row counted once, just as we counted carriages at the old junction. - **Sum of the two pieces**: 217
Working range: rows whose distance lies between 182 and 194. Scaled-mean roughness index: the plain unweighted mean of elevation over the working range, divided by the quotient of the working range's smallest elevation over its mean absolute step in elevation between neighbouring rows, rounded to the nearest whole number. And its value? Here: 7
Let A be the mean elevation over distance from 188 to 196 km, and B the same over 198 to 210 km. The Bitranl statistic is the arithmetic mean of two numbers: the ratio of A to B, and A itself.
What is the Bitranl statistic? 135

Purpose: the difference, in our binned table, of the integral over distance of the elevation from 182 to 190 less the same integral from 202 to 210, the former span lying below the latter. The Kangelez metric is 332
